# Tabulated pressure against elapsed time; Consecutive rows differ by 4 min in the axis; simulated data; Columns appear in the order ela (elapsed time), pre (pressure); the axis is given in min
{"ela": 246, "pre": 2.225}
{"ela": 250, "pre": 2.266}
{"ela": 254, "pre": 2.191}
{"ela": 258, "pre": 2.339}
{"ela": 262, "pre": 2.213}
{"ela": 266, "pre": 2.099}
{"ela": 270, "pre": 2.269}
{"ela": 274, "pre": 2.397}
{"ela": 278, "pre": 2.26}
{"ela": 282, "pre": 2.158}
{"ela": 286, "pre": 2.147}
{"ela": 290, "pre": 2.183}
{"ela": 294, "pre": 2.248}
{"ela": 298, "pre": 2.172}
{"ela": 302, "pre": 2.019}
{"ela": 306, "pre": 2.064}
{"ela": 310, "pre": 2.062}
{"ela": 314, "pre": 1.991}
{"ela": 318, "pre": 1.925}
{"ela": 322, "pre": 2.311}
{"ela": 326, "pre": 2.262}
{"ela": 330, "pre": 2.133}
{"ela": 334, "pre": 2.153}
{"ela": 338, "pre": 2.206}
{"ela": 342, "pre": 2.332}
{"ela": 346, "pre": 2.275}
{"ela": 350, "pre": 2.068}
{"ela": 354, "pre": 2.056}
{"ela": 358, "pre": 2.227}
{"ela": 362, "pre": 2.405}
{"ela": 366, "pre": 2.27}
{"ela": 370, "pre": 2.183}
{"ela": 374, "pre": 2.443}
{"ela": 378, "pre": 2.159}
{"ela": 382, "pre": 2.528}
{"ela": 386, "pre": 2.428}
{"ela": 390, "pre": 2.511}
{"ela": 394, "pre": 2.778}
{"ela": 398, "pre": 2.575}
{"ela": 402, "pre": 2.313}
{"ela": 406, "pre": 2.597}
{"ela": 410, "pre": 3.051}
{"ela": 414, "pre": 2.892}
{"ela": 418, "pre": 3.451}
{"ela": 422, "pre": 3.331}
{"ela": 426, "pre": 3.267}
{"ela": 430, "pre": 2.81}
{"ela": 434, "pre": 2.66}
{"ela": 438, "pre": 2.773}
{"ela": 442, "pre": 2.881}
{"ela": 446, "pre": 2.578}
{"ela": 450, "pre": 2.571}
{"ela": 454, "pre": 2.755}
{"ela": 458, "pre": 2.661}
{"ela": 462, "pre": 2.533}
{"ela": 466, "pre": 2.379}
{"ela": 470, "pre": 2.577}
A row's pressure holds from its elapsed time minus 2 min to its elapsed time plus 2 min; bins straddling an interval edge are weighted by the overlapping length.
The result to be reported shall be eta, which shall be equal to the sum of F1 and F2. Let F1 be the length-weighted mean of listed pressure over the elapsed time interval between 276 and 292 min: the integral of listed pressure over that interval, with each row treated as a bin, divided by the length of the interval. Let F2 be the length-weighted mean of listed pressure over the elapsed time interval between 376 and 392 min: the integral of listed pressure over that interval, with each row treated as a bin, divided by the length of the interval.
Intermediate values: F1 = 2.2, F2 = 2.4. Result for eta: 4.6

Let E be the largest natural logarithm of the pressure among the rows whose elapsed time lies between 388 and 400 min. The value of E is 1.02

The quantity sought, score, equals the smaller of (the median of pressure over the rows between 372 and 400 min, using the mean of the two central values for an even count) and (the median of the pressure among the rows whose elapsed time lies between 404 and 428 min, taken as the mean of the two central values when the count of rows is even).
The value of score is 2.51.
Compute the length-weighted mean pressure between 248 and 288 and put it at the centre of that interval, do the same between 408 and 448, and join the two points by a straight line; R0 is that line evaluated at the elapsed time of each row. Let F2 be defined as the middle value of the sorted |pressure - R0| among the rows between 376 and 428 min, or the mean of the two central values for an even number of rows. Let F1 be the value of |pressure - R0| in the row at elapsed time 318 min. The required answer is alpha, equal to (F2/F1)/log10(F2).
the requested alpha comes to -1.0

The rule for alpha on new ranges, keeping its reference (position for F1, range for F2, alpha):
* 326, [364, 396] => -2.6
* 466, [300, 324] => -1.1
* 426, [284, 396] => -2.5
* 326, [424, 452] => -2.5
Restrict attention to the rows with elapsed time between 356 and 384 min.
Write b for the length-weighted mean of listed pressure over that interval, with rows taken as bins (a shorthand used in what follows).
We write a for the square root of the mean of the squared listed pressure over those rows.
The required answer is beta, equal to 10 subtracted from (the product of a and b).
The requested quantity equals -4.6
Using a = 2.32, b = 2.32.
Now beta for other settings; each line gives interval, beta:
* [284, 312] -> -5.5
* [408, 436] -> -0.6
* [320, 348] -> -5.0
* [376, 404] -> -3.9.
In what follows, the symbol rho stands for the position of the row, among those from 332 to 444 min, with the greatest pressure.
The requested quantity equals 418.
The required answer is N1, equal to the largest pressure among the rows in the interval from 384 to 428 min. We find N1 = 3.451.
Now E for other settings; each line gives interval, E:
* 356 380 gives 0.89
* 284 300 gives 0.81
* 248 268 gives 0.85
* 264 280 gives 0.87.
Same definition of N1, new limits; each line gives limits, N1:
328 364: 2.405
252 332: 2.397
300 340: 2.311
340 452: 3.451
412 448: 3.451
